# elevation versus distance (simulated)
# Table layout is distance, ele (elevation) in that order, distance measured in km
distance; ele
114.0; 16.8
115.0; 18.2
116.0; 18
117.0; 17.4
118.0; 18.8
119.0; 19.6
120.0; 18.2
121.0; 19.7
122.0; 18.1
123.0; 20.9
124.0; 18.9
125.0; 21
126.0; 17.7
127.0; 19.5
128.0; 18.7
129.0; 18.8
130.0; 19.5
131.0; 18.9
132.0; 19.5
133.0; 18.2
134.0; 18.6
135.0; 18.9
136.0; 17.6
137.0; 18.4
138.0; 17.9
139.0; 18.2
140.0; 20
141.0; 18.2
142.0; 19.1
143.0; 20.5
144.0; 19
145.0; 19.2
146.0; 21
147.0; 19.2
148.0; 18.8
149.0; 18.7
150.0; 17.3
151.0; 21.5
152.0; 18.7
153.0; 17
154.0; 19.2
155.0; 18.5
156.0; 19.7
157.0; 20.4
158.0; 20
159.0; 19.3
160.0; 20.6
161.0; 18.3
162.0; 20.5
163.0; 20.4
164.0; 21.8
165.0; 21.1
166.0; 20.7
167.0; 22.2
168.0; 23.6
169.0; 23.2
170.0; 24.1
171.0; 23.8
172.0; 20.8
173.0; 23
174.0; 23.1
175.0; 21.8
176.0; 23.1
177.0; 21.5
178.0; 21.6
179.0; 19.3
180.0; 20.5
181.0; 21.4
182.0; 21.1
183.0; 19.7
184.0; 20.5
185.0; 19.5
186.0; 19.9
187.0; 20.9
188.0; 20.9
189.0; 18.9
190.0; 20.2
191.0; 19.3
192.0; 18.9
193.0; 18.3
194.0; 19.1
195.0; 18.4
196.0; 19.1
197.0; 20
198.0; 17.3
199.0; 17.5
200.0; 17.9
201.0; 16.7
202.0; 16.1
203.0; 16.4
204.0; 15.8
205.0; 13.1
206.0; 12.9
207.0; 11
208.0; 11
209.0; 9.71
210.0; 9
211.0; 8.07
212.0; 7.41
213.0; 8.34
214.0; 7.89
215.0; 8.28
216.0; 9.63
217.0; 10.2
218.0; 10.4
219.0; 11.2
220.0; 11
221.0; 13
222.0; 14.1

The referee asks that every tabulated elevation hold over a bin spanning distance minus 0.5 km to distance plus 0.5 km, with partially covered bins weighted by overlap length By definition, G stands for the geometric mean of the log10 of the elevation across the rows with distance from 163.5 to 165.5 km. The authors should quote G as 1.33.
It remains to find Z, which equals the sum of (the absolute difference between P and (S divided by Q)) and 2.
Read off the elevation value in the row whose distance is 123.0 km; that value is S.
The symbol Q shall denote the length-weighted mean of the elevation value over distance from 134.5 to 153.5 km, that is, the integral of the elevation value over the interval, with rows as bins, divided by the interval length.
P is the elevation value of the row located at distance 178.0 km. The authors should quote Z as 22.5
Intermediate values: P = 21.6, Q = 18.9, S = 20.9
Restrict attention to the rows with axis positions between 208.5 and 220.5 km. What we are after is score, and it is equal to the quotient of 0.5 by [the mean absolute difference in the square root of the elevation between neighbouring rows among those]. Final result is 4.6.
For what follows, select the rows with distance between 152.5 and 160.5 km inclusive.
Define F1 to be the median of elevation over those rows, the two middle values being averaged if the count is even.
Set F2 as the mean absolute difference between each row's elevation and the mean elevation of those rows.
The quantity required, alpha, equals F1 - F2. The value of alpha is 18.7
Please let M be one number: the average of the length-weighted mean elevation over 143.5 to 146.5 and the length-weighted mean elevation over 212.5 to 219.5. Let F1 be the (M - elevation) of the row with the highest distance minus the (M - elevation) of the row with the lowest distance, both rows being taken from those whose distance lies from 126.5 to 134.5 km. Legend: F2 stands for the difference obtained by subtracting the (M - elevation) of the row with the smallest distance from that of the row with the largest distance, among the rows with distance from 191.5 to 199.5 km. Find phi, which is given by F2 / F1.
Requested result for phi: 2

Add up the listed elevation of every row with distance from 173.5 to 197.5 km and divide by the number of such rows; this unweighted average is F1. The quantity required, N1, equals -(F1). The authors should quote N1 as -20.3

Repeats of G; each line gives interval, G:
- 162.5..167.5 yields 1.33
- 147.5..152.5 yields 1.28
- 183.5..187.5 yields 1.31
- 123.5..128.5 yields 1.28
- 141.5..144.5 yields 1.29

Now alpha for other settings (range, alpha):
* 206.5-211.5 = 8.7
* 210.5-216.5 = 7.7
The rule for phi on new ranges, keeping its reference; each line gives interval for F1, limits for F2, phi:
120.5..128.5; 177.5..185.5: 2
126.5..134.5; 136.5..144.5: -1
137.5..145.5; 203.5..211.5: -6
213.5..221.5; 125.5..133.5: 0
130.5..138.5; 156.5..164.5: -1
